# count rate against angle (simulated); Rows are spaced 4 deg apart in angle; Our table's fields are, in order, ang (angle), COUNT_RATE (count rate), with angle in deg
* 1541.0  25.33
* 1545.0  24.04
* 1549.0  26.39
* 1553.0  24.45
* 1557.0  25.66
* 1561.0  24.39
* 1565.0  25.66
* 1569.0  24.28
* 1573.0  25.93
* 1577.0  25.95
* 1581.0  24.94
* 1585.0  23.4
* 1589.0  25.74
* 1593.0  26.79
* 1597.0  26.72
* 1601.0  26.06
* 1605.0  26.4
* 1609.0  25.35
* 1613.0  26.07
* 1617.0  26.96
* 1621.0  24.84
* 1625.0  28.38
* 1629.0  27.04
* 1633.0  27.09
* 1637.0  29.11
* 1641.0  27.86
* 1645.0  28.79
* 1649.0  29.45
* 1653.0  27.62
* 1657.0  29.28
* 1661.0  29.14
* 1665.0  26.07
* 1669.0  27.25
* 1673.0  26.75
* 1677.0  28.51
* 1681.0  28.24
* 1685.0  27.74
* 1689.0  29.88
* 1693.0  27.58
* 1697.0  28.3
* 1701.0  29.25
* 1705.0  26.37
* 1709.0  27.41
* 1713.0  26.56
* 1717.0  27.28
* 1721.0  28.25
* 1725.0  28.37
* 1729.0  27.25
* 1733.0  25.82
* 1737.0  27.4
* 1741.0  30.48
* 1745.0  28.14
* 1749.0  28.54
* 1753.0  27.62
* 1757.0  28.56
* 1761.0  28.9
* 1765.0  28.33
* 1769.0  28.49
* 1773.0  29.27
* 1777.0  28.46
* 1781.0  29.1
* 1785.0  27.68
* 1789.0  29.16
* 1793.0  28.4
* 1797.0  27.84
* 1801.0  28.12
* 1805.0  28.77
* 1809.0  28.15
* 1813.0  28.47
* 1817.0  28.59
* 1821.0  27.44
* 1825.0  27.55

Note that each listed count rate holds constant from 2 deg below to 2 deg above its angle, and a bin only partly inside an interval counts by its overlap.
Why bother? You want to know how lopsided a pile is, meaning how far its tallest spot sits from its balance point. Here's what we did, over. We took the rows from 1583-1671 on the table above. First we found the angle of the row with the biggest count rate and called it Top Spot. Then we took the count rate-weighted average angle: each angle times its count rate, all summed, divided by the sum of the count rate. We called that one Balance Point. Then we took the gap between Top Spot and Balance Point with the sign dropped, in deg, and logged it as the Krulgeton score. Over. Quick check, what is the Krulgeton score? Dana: 21.1 deg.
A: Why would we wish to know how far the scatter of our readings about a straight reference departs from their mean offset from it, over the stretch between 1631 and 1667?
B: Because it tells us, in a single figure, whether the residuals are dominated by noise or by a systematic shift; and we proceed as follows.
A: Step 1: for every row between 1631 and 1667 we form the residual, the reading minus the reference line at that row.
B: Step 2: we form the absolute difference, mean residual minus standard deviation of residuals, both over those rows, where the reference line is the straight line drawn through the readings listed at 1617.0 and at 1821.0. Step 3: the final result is 0.1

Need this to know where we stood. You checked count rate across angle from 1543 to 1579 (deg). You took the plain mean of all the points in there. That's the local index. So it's 25.2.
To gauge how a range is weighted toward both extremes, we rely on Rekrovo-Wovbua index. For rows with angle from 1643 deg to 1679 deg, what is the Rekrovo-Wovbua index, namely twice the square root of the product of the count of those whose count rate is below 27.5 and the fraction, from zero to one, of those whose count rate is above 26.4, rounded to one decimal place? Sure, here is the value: 3.3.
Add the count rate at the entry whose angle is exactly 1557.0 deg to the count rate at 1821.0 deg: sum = 53.1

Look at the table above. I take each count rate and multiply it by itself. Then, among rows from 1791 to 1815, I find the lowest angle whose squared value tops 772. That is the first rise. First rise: 1793.0 deg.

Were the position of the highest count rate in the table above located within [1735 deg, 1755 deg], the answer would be 1741.0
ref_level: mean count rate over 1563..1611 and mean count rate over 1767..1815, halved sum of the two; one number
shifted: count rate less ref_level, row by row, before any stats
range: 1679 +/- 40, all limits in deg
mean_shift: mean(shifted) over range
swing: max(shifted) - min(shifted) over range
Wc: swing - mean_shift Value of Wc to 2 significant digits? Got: 2.9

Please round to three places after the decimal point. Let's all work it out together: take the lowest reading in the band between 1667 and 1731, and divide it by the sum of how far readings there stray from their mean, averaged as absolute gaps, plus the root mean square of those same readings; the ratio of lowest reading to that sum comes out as 0.922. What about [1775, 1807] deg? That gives 0.959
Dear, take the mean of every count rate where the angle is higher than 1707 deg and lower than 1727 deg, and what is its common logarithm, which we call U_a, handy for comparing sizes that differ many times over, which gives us 1.440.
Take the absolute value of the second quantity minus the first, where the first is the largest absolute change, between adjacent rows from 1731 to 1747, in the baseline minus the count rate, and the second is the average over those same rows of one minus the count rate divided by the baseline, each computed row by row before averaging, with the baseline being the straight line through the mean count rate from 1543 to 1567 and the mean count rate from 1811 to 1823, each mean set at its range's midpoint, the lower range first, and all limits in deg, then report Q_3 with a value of 3.1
